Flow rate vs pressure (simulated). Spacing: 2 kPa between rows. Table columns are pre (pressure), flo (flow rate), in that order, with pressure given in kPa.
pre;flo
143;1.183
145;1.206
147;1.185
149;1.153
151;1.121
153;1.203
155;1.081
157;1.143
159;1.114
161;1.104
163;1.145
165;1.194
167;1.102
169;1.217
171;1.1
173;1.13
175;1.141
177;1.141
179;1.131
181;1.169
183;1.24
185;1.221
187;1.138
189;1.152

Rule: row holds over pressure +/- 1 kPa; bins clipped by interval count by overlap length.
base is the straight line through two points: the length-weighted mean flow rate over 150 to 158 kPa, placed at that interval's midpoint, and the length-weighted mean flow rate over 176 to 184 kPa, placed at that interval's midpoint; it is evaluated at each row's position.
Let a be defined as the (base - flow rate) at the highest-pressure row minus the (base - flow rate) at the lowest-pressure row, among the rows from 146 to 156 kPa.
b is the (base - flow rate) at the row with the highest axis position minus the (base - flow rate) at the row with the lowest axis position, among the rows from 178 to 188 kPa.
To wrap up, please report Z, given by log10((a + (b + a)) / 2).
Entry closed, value -0.94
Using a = 0.11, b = 0.00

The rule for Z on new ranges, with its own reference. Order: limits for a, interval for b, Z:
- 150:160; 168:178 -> -1.22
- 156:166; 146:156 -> -1.79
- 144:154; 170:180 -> -2.55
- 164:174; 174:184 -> -1.53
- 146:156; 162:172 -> -0.85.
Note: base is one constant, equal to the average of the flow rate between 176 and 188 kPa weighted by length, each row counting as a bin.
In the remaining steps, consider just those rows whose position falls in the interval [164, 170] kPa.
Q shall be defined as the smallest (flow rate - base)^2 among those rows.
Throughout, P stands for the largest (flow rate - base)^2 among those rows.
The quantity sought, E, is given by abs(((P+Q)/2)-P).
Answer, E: 0.0023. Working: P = 0.0051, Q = 0.0004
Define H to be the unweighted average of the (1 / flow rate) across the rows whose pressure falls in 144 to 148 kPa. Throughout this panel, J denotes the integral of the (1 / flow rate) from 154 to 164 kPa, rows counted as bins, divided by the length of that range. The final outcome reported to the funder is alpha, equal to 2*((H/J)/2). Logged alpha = 0.93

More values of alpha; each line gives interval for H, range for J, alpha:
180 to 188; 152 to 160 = 0.95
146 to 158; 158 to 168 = 0.99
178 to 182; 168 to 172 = 1.01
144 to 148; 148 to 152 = 0.95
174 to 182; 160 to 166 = 1.00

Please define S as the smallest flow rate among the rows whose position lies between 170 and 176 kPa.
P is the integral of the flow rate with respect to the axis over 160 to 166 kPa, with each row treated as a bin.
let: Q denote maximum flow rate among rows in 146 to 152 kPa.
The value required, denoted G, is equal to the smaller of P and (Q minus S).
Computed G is 0.085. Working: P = 6.89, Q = 1.185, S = 1.1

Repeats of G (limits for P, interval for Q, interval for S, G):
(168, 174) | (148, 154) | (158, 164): 0.099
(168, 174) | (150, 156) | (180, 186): 0.034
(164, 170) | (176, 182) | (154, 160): 0.088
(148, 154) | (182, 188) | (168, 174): 0.140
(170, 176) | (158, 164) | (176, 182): 0.014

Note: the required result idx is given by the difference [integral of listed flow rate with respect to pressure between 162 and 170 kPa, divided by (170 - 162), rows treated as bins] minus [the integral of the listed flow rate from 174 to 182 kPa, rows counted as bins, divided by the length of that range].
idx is 0.019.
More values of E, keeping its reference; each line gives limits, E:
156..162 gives 0.0019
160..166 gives 0.0022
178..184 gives 0.0022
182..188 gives 0.0016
